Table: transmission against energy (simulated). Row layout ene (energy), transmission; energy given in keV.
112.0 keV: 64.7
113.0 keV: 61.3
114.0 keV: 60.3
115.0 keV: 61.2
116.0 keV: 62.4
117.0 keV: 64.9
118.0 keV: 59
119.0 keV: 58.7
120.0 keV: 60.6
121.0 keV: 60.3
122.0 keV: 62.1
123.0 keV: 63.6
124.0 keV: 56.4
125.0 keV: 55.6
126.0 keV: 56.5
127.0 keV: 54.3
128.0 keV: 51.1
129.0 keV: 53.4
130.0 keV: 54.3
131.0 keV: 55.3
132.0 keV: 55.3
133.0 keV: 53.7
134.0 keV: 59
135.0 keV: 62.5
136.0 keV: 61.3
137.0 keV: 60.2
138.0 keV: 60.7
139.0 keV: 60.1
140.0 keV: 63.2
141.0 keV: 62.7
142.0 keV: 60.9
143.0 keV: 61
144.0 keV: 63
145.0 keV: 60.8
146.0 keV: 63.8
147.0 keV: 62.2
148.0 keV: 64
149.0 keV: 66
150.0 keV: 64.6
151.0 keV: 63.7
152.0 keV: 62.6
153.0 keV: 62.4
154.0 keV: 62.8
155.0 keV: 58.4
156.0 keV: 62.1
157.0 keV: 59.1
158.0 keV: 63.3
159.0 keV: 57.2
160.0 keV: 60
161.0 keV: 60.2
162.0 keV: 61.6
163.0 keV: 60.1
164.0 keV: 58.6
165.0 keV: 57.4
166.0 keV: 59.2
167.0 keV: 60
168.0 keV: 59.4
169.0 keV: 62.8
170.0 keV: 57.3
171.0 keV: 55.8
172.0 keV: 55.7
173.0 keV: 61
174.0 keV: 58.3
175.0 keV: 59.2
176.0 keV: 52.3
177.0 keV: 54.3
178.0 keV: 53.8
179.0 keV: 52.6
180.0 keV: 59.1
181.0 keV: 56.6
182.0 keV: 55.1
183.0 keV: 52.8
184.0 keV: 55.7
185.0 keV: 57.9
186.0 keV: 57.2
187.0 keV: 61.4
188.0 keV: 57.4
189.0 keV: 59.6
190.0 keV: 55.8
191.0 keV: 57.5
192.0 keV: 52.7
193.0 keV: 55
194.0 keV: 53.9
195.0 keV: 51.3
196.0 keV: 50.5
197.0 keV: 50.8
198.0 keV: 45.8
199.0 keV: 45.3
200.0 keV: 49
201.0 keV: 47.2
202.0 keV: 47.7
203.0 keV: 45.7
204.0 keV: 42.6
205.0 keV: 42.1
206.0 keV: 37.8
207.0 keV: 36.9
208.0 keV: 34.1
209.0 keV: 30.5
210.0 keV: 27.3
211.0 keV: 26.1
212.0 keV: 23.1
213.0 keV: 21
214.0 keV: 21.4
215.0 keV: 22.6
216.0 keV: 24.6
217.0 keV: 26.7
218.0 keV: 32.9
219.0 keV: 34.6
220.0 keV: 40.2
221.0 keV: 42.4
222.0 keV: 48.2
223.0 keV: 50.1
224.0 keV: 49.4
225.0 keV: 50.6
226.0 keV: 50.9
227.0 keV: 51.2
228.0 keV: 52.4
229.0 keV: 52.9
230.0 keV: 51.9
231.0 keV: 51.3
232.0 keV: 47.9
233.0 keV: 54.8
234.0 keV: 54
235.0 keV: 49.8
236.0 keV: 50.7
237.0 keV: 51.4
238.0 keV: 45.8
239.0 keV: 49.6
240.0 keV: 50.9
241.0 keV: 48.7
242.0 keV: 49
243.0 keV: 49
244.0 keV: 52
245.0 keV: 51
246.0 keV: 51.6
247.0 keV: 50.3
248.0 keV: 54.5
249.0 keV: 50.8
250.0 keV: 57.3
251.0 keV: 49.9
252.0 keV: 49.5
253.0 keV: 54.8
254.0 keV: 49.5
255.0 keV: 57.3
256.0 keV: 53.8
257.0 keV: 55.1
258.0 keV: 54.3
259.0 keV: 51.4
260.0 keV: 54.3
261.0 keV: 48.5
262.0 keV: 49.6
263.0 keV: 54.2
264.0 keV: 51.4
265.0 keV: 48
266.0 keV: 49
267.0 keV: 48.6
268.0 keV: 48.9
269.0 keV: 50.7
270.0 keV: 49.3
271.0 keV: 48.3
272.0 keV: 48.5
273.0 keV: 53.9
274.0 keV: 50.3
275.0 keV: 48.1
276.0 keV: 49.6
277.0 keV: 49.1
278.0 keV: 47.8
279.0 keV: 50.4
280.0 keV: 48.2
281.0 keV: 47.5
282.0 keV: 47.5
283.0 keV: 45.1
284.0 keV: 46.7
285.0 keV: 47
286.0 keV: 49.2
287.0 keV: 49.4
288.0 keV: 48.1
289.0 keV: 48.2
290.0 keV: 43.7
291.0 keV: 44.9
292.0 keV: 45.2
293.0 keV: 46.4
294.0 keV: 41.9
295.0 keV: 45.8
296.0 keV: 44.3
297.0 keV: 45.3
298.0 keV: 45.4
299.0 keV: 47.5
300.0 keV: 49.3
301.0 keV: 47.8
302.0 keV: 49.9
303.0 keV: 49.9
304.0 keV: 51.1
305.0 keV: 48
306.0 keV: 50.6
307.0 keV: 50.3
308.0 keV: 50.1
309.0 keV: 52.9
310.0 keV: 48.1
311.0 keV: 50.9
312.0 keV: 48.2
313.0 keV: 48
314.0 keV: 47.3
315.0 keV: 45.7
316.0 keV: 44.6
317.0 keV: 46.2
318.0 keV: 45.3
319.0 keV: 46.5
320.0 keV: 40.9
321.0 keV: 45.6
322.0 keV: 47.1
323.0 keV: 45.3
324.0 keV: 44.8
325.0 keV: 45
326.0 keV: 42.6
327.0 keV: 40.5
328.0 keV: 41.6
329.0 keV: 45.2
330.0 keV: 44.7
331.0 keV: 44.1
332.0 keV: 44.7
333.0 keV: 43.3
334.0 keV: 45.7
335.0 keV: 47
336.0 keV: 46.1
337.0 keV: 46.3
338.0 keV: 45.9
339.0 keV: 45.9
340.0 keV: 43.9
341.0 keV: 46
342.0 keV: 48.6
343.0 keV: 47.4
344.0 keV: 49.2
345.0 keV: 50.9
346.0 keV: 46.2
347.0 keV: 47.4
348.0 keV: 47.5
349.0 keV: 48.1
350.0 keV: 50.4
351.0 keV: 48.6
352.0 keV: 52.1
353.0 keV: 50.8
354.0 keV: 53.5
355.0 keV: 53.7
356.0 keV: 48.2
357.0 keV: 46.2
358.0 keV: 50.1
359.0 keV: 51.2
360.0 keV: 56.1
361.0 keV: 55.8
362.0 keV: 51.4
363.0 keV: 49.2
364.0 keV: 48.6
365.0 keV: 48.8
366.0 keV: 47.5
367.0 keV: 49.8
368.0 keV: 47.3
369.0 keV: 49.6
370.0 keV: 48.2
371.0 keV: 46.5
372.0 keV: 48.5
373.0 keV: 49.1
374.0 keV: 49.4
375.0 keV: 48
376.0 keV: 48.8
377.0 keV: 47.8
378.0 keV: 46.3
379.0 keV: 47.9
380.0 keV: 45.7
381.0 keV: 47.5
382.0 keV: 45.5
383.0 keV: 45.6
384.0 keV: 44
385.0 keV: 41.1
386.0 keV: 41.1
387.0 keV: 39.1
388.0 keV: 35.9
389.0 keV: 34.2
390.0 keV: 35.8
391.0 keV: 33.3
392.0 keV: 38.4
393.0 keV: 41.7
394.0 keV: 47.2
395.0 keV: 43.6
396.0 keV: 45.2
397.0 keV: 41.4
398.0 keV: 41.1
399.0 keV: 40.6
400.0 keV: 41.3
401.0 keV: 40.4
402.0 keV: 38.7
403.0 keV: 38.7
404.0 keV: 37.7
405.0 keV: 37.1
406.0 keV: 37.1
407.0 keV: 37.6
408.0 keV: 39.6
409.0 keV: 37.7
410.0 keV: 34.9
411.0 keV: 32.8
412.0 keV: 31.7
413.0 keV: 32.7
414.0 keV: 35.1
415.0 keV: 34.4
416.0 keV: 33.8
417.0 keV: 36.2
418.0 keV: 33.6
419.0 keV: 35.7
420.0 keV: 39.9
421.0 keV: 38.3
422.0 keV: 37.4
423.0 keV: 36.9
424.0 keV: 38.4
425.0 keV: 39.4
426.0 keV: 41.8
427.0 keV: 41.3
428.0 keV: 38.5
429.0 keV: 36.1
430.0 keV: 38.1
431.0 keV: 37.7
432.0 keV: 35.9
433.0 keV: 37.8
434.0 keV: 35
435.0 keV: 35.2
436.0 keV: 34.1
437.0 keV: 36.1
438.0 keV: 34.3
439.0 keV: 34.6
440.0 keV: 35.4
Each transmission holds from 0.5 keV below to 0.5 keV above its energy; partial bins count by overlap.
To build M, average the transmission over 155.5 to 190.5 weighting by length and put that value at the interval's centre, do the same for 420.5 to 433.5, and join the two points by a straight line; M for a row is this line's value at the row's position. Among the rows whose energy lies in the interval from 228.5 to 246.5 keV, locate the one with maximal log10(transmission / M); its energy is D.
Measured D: 233.0 keV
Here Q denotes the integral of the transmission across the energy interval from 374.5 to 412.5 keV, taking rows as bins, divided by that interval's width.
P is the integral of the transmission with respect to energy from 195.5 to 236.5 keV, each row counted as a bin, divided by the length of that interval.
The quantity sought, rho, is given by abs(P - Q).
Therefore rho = 1.0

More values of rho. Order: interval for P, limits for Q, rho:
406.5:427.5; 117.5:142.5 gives 21.8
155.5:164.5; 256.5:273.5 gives 9.4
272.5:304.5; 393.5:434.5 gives 9.6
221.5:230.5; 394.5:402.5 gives 9.3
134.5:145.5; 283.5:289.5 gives 13.4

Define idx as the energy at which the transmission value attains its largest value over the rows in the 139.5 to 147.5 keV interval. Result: 146.0 keV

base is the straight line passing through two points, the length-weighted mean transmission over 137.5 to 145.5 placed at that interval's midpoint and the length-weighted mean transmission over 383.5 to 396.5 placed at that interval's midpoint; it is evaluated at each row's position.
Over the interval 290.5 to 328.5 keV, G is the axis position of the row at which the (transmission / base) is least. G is 294.0 keV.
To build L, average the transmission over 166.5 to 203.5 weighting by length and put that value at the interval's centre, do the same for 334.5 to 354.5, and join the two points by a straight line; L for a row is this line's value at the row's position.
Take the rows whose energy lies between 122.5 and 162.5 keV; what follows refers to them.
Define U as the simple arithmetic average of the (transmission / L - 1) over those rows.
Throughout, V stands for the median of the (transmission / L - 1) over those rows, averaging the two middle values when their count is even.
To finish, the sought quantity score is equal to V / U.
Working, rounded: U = 0.06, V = 0.08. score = 1.3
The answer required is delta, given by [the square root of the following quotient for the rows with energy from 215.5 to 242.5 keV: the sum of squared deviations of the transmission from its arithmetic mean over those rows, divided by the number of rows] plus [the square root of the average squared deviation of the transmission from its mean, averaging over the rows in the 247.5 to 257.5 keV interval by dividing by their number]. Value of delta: 10.8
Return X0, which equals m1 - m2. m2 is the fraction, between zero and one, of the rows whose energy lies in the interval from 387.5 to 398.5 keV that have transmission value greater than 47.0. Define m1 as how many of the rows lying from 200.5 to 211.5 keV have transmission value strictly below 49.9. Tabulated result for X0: 10.9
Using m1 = 11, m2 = 0.09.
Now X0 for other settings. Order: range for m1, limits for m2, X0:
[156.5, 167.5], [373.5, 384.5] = -0.5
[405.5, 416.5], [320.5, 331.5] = 10.9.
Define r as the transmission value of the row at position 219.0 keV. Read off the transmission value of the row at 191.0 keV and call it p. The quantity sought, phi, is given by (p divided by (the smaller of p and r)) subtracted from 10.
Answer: 8.3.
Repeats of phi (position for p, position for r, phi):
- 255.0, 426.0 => 8.6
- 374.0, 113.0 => 9.0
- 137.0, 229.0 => 8.9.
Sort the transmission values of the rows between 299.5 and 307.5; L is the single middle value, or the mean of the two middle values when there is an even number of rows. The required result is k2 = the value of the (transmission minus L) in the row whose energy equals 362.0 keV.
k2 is 1.5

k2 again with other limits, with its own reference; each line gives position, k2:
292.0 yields -4.7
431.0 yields -12.2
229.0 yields 3.0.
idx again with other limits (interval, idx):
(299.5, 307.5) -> 304.0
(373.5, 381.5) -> 374.0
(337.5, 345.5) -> 345.0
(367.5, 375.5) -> 369.0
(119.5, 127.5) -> 123.0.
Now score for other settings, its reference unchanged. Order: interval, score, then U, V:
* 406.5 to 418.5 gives 1.0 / -0.23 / -0.23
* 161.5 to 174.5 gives 1.0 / 0.07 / 0.07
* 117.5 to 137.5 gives 0.5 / 0.01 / 0.01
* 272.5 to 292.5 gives 1.0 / -0.05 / -0.05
